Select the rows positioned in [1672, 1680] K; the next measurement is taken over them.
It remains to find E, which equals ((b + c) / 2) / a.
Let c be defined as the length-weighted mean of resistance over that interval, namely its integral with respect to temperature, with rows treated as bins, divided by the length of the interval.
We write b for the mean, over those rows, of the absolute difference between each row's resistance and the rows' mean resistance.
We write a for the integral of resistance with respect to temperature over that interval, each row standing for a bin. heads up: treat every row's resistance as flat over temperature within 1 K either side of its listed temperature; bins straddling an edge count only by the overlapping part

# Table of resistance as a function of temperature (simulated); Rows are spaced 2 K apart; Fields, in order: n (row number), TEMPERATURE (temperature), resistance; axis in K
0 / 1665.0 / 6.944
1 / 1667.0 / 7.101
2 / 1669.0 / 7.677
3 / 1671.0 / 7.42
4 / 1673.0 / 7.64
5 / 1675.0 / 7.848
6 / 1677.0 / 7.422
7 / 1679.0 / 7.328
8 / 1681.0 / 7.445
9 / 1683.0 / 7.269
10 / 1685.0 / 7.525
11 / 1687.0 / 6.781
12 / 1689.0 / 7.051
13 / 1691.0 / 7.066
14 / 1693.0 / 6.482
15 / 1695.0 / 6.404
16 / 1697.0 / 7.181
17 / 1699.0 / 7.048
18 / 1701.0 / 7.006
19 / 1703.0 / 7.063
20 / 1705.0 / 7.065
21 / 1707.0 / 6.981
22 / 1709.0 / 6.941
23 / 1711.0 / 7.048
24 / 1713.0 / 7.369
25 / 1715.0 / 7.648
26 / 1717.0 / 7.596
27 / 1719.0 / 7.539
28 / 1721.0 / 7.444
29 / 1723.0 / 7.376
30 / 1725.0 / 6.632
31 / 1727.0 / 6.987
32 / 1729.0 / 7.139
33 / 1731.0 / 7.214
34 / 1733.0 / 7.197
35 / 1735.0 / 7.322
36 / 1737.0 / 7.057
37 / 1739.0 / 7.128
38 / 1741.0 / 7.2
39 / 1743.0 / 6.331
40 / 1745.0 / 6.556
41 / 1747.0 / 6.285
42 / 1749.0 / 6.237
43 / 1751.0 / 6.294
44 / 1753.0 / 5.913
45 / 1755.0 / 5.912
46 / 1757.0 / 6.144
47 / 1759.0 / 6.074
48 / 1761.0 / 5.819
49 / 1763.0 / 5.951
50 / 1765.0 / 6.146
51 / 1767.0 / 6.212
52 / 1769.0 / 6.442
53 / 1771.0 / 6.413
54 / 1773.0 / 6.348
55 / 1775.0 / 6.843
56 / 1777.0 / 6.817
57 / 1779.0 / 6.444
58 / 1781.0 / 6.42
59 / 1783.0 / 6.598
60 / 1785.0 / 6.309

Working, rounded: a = 60.5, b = 0.18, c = 7.56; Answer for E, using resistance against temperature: 0.0640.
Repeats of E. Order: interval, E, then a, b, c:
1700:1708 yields 0.0628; 56.2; 0.04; 7.03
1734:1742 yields 0.0632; 57.4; 0.08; 7.18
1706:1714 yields 0.0638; 56.7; 0.14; 7.08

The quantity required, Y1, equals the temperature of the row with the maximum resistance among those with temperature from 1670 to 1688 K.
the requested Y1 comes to 1675.0 K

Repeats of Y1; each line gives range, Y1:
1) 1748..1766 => 1751.0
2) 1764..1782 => 1775.0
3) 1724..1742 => 1735.0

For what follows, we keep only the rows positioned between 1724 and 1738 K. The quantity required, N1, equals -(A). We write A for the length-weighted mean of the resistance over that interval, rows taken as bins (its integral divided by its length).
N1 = -7.1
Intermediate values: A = 7.1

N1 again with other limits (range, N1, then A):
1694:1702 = -6.9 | 6.9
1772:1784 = -6.6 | 6.6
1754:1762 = -6.0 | 6.0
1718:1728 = -7.2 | 7.2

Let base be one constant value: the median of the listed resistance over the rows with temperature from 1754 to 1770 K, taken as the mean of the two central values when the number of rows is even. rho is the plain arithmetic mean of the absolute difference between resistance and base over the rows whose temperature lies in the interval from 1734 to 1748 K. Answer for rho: 0.73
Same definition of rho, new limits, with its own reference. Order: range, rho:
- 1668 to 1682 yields 1.43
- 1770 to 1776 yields 0.43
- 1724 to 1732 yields 0.88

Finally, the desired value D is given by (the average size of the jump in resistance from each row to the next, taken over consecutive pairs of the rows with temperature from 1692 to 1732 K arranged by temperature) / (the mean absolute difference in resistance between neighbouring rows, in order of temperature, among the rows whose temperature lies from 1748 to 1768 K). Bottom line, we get 1.2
